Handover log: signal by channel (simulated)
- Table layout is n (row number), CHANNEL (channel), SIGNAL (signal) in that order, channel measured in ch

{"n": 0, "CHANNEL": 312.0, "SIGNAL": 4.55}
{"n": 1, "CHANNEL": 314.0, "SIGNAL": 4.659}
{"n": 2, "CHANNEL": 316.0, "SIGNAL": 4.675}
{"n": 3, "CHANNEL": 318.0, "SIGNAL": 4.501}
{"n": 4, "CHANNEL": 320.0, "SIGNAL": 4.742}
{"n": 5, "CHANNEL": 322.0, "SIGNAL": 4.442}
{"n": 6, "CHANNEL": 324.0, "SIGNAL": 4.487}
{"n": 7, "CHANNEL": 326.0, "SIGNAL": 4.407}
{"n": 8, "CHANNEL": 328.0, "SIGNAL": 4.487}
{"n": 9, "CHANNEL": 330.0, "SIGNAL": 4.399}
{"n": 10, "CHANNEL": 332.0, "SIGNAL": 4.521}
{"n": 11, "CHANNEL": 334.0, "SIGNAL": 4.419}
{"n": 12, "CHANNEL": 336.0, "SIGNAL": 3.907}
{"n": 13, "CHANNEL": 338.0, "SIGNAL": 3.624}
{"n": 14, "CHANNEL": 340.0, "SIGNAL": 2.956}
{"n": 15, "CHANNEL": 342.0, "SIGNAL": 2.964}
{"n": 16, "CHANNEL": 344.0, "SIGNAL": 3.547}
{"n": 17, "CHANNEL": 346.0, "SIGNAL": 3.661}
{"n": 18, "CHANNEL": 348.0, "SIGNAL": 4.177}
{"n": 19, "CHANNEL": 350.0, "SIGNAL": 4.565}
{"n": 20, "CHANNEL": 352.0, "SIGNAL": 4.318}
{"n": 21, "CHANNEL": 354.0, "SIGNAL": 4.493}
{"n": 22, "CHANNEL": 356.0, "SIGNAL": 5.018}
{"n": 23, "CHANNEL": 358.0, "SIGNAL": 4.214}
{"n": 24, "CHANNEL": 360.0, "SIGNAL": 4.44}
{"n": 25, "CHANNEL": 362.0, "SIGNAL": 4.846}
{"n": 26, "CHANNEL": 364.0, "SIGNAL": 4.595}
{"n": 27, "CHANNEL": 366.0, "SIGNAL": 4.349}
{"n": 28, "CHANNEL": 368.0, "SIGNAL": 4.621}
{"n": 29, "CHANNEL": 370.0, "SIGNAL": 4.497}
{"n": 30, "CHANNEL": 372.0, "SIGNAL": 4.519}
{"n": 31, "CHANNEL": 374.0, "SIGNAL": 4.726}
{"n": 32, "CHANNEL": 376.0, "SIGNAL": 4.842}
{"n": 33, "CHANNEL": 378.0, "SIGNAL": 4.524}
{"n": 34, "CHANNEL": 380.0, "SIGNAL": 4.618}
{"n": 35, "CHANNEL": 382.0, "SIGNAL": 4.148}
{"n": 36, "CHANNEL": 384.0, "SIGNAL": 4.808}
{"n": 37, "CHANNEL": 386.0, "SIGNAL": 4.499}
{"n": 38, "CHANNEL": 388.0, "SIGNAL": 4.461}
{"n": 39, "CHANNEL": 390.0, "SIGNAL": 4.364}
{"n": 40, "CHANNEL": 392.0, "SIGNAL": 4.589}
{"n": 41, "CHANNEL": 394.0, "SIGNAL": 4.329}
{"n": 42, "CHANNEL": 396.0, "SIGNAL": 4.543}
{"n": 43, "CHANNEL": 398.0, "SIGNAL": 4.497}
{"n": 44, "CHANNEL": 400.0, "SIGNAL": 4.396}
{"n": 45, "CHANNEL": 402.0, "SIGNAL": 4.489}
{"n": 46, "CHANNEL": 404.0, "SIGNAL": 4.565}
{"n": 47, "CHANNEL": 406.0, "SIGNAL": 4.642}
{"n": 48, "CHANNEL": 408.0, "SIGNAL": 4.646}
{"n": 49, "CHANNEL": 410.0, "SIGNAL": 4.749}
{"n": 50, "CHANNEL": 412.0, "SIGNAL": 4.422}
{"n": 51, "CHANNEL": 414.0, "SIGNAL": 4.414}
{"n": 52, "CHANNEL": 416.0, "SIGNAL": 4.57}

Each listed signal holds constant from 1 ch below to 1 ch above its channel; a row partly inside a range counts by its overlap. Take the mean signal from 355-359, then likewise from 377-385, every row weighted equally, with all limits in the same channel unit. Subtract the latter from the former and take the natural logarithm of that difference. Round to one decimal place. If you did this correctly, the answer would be -2.4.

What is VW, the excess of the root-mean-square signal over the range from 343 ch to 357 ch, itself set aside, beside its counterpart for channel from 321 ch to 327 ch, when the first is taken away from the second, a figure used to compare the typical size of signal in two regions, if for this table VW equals 0.2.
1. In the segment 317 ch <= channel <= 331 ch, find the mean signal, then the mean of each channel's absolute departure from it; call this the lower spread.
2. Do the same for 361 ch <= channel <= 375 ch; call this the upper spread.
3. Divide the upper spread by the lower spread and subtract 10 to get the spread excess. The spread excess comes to -8.36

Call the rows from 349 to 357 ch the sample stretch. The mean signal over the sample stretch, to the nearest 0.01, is 4.60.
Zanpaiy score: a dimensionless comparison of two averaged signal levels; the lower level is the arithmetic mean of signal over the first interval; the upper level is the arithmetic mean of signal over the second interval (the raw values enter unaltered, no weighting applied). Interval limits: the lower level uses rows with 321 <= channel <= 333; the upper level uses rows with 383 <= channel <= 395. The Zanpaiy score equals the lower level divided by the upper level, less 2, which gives -1.01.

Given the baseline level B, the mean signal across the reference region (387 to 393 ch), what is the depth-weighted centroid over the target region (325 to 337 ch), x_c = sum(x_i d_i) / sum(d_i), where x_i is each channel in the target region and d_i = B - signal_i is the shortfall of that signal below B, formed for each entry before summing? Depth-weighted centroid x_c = 334.8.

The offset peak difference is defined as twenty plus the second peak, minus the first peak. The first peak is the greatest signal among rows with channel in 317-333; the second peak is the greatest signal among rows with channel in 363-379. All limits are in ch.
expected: 20.1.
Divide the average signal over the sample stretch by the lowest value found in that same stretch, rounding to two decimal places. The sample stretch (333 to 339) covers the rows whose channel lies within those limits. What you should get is 1.10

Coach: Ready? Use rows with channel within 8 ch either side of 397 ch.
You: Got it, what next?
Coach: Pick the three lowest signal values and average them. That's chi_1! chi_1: 4.36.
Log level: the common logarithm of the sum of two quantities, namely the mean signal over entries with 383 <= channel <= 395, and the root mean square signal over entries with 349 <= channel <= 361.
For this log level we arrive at 0.955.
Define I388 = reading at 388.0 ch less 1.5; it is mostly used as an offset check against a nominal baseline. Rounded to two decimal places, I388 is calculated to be 2.96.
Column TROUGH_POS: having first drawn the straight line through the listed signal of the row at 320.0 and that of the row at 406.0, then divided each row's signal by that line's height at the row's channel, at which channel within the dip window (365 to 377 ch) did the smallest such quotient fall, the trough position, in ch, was 366.0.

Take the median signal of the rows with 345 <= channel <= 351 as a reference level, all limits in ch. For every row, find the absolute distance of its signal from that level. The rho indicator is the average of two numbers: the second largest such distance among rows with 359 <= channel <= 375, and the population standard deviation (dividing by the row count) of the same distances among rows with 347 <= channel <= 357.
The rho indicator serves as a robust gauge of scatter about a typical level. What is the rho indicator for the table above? 0.42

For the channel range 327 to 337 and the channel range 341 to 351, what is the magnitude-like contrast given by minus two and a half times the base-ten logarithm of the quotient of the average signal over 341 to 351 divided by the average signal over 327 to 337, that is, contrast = 0.15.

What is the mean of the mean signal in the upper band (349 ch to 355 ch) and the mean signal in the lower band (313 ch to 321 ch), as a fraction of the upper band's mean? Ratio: 1.02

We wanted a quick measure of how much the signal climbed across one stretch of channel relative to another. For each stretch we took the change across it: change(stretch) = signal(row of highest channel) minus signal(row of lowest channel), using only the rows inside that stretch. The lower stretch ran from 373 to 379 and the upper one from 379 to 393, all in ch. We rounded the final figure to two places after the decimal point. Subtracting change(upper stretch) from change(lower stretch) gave -0.17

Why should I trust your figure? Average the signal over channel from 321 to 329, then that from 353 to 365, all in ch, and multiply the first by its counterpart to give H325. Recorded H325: 21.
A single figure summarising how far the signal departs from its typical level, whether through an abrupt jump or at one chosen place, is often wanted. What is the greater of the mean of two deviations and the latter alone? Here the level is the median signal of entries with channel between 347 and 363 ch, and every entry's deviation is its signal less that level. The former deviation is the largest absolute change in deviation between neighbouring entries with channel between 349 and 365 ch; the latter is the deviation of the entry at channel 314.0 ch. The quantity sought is 0.50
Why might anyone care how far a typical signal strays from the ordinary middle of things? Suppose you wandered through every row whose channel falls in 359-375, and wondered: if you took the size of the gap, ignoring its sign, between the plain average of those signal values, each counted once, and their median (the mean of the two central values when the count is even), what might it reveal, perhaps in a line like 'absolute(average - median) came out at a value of 0.02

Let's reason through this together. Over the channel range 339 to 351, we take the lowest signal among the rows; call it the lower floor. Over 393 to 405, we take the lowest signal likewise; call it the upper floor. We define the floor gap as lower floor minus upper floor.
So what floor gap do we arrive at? -1.4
